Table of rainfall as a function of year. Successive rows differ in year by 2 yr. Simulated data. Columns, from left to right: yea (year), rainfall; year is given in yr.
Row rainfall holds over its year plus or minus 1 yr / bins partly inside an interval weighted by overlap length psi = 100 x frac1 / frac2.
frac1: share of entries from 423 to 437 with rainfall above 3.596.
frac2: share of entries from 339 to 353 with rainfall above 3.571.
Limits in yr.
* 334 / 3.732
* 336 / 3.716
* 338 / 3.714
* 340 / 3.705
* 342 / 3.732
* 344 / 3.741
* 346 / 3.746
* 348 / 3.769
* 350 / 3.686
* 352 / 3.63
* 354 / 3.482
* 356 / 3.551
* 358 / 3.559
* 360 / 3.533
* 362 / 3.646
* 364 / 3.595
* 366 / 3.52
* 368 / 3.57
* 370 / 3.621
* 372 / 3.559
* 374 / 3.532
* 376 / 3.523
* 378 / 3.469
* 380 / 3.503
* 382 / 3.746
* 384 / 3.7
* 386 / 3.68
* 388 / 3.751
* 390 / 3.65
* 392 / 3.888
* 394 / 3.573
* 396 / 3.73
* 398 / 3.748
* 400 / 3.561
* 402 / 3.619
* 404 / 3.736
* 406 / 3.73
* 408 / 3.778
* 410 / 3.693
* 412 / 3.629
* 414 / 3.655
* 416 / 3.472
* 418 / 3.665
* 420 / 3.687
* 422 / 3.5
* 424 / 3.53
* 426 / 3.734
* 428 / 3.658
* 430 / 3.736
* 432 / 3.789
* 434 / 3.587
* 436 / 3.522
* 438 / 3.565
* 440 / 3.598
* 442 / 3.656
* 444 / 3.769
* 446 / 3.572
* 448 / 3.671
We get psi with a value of 57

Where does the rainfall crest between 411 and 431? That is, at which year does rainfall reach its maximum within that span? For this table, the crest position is 430 yr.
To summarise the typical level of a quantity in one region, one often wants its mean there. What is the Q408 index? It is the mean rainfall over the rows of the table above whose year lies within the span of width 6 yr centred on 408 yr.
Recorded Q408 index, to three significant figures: 3.73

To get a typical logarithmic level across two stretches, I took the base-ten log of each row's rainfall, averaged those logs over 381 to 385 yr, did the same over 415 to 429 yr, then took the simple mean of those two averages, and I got 0.564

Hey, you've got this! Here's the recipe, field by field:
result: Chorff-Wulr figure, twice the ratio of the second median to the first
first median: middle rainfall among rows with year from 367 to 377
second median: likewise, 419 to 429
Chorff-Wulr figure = 2.06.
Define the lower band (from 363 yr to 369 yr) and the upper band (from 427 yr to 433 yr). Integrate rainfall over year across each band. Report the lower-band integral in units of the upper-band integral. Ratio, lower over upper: 0.955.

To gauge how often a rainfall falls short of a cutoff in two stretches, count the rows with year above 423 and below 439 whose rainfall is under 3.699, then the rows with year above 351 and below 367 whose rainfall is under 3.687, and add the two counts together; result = 13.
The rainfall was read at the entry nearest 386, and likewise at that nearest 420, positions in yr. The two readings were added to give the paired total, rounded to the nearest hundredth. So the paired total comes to 7.37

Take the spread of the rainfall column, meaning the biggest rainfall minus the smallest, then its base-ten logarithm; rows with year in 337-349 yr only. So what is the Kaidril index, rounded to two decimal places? -1.19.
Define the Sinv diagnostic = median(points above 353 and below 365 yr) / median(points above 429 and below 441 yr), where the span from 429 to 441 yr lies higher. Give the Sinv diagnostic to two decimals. 0.99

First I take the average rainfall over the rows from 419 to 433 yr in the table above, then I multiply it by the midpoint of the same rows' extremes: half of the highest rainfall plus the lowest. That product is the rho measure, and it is 13.3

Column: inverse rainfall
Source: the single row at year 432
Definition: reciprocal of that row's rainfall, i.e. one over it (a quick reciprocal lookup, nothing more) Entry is 0.264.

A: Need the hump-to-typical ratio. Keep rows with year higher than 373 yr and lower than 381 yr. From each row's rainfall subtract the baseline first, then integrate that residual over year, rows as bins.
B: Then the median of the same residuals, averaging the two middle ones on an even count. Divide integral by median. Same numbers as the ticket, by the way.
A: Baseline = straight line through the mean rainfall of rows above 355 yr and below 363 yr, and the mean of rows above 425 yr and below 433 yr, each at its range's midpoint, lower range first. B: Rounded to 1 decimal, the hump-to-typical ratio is 8.3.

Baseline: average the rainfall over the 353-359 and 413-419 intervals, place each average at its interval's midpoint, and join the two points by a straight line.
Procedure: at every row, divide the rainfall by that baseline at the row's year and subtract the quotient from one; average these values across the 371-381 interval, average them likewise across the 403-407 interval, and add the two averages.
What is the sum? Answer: -0.03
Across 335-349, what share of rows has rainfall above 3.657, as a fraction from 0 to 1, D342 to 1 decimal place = 1.0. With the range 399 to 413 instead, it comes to 0.6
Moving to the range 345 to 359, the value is 0.4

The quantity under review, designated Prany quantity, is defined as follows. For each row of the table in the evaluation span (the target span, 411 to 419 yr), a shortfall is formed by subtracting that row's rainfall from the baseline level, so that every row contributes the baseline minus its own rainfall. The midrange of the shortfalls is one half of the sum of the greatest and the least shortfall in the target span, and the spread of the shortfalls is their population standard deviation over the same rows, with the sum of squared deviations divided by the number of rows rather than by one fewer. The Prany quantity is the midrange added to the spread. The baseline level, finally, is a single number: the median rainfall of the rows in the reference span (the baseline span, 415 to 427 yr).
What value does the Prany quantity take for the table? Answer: 0.11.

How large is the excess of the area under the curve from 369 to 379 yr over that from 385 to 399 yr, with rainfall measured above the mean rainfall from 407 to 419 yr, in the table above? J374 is -2.0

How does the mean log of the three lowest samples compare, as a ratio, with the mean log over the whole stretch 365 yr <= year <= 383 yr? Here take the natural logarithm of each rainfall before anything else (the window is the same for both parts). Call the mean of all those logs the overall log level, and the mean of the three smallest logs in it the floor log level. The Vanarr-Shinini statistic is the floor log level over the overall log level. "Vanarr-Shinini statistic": 0.986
